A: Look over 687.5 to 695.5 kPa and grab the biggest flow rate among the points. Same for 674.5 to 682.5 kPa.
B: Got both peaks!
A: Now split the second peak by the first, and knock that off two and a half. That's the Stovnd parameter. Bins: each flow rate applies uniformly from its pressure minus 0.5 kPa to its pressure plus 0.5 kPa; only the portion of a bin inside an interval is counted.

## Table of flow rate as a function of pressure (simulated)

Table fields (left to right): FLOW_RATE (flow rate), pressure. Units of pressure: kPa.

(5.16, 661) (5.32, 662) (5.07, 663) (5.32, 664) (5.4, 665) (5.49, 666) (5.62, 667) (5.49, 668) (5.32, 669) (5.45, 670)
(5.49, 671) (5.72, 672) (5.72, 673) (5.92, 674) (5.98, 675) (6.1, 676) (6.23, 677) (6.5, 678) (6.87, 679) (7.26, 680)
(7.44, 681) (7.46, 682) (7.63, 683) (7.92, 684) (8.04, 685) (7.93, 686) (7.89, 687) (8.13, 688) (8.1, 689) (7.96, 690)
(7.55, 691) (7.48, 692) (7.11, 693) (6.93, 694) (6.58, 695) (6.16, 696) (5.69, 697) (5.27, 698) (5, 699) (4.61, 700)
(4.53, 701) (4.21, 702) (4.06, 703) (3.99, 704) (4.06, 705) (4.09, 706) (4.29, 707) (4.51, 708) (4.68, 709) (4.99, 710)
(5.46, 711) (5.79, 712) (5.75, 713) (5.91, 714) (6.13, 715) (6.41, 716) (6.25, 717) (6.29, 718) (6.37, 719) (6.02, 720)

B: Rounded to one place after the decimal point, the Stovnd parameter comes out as 1.6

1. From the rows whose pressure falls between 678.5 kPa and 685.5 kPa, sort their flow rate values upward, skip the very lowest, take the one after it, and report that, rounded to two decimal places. 7.26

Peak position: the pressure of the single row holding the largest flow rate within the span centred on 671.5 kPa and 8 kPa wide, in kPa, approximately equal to 675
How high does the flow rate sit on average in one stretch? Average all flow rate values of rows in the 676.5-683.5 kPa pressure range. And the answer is 7.06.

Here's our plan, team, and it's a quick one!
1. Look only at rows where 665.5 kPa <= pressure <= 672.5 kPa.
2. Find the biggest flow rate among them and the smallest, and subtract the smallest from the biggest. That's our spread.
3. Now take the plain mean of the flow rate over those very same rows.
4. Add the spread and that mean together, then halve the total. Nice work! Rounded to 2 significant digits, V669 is 3.0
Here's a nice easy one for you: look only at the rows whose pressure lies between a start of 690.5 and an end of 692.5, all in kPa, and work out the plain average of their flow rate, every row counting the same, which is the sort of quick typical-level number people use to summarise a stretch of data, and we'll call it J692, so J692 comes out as 7.5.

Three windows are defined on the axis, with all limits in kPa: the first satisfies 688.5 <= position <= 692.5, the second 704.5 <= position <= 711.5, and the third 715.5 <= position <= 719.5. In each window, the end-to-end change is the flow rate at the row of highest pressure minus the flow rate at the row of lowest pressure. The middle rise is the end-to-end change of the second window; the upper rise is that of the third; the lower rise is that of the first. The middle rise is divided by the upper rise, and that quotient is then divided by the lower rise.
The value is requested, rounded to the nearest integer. 56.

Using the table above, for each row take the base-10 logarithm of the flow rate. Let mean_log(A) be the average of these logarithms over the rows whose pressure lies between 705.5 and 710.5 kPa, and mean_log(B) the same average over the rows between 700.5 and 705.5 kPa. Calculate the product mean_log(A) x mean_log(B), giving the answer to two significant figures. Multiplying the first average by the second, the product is 0.40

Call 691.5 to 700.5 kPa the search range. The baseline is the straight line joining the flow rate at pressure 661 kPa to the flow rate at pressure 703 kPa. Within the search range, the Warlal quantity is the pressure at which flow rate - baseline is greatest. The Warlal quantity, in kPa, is 692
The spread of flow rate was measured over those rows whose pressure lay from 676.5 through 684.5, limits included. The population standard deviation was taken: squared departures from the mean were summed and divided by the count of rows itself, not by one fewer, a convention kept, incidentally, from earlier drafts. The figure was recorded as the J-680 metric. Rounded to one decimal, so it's 0.5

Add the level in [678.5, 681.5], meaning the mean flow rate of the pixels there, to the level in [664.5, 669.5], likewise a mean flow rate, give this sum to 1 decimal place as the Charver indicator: 12.7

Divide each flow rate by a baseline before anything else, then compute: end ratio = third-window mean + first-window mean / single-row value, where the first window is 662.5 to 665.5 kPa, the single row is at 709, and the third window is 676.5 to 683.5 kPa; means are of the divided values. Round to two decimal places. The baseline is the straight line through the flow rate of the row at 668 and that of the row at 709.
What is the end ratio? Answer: 2.29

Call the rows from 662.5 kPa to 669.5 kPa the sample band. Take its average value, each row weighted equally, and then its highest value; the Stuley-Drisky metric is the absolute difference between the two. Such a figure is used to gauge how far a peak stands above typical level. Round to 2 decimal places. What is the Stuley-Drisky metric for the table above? 0.23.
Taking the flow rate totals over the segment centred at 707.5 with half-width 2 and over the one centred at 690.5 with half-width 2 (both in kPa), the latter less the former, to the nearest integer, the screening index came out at 14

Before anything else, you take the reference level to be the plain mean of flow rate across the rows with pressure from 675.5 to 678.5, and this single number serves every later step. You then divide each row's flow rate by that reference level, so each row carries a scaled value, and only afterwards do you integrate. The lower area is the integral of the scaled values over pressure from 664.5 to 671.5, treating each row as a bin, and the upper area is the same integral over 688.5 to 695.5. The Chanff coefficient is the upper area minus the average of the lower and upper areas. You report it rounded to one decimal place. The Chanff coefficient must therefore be 1.1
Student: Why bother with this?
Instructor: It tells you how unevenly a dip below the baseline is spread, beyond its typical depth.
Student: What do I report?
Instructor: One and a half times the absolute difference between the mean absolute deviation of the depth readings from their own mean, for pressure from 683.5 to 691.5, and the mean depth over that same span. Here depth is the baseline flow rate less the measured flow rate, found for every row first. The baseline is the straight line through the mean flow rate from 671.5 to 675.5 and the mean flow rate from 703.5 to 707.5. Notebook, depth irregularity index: 4.5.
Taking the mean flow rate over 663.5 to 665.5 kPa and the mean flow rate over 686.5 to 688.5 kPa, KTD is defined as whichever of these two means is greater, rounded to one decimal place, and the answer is 8.0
